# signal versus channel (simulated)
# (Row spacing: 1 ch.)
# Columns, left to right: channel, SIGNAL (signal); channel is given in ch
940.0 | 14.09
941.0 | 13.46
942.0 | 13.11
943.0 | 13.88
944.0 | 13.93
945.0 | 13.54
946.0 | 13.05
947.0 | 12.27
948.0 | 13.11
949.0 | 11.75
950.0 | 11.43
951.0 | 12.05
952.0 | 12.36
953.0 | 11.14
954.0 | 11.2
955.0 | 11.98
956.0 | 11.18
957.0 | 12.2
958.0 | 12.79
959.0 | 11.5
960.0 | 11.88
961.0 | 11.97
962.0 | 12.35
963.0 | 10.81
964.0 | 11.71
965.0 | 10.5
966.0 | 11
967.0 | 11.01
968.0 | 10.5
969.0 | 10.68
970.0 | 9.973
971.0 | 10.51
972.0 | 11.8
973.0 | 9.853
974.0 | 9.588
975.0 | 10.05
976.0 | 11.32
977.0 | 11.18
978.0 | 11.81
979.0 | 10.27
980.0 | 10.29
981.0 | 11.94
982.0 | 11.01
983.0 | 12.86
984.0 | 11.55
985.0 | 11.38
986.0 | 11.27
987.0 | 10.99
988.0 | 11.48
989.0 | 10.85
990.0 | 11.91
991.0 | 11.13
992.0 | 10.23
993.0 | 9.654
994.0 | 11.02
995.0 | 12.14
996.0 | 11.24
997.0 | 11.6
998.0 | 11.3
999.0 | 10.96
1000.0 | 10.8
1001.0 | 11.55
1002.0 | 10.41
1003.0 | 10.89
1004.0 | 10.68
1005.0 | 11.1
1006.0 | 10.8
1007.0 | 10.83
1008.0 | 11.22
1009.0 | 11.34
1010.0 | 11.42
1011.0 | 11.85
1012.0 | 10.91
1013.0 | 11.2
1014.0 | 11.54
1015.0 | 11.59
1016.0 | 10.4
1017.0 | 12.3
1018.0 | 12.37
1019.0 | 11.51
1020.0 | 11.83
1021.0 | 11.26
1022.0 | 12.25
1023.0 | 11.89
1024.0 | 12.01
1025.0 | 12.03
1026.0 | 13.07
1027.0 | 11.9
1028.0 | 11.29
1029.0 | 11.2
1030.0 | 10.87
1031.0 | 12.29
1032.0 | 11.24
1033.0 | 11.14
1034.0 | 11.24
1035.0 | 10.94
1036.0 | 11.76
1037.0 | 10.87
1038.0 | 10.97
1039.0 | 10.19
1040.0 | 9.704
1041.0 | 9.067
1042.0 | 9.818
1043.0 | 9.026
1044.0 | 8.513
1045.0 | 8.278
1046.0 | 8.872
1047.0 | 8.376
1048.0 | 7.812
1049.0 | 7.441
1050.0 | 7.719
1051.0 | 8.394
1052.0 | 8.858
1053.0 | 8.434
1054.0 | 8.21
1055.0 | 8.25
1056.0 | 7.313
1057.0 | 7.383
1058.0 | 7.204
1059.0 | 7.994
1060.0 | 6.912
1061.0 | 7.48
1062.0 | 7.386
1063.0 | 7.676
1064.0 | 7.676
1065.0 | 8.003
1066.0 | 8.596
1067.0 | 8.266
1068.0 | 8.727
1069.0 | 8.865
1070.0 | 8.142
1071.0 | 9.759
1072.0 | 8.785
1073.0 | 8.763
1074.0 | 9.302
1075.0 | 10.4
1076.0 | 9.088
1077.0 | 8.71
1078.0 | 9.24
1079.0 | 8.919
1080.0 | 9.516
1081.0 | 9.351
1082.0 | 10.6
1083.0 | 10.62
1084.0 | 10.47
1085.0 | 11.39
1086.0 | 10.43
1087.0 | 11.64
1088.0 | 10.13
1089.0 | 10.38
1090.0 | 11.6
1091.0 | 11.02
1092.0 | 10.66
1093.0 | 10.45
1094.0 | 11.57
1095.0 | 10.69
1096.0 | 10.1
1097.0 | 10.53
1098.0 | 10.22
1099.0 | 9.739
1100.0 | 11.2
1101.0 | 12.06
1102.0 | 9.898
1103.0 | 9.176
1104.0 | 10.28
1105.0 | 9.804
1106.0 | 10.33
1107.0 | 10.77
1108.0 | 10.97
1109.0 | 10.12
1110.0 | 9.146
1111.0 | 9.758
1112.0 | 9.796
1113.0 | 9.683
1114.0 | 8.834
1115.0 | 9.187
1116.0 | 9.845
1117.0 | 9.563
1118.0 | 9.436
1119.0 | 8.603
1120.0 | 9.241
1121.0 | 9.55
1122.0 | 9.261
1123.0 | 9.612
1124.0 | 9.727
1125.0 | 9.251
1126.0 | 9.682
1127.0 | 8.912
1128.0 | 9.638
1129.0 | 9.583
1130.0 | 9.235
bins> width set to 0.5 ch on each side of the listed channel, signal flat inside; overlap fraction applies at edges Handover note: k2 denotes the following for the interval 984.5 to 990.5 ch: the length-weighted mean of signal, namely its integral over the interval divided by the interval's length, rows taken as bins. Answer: 11.3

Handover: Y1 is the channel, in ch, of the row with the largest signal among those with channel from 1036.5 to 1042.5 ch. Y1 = 1038.0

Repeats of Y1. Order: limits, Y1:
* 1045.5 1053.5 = 1046.0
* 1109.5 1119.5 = 1116.0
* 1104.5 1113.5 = 1108.0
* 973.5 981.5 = 981.0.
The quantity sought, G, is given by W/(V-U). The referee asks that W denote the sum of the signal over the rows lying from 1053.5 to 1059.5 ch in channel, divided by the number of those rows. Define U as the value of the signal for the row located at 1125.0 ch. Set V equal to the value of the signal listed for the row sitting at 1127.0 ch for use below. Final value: -22.8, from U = 9.251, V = 8.912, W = 7.7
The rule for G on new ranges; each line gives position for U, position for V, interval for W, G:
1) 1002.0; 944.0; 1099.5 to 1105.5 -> 3.0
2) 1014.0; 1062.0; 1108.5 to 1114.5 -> -2.3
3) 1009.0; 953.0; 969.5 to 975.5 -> -51.5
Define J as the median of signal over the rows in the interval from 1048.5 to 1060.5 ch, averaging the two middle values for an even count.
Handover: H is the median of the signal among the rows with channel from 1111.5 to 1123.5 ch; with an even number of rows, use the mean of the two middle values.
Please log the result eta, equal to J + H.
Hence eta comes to 17.3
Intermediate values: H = 9.5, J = 7.9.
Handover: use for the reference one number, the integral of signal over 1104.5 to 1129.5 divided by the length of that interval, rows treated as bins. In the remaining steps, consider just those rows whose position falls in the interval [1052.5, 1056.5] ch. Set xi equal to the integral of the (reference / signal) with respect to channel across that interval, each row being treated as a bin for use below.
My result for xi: 4.79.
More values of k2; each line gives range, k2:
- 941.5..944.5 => 13.6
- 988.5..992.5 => 11.0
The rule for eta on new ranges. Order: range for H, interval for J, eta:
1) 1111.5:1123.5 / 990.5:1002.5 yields 20.6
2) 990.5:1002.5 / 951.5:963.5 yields 23.0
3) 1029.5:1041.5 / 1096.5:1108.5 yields 21.3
